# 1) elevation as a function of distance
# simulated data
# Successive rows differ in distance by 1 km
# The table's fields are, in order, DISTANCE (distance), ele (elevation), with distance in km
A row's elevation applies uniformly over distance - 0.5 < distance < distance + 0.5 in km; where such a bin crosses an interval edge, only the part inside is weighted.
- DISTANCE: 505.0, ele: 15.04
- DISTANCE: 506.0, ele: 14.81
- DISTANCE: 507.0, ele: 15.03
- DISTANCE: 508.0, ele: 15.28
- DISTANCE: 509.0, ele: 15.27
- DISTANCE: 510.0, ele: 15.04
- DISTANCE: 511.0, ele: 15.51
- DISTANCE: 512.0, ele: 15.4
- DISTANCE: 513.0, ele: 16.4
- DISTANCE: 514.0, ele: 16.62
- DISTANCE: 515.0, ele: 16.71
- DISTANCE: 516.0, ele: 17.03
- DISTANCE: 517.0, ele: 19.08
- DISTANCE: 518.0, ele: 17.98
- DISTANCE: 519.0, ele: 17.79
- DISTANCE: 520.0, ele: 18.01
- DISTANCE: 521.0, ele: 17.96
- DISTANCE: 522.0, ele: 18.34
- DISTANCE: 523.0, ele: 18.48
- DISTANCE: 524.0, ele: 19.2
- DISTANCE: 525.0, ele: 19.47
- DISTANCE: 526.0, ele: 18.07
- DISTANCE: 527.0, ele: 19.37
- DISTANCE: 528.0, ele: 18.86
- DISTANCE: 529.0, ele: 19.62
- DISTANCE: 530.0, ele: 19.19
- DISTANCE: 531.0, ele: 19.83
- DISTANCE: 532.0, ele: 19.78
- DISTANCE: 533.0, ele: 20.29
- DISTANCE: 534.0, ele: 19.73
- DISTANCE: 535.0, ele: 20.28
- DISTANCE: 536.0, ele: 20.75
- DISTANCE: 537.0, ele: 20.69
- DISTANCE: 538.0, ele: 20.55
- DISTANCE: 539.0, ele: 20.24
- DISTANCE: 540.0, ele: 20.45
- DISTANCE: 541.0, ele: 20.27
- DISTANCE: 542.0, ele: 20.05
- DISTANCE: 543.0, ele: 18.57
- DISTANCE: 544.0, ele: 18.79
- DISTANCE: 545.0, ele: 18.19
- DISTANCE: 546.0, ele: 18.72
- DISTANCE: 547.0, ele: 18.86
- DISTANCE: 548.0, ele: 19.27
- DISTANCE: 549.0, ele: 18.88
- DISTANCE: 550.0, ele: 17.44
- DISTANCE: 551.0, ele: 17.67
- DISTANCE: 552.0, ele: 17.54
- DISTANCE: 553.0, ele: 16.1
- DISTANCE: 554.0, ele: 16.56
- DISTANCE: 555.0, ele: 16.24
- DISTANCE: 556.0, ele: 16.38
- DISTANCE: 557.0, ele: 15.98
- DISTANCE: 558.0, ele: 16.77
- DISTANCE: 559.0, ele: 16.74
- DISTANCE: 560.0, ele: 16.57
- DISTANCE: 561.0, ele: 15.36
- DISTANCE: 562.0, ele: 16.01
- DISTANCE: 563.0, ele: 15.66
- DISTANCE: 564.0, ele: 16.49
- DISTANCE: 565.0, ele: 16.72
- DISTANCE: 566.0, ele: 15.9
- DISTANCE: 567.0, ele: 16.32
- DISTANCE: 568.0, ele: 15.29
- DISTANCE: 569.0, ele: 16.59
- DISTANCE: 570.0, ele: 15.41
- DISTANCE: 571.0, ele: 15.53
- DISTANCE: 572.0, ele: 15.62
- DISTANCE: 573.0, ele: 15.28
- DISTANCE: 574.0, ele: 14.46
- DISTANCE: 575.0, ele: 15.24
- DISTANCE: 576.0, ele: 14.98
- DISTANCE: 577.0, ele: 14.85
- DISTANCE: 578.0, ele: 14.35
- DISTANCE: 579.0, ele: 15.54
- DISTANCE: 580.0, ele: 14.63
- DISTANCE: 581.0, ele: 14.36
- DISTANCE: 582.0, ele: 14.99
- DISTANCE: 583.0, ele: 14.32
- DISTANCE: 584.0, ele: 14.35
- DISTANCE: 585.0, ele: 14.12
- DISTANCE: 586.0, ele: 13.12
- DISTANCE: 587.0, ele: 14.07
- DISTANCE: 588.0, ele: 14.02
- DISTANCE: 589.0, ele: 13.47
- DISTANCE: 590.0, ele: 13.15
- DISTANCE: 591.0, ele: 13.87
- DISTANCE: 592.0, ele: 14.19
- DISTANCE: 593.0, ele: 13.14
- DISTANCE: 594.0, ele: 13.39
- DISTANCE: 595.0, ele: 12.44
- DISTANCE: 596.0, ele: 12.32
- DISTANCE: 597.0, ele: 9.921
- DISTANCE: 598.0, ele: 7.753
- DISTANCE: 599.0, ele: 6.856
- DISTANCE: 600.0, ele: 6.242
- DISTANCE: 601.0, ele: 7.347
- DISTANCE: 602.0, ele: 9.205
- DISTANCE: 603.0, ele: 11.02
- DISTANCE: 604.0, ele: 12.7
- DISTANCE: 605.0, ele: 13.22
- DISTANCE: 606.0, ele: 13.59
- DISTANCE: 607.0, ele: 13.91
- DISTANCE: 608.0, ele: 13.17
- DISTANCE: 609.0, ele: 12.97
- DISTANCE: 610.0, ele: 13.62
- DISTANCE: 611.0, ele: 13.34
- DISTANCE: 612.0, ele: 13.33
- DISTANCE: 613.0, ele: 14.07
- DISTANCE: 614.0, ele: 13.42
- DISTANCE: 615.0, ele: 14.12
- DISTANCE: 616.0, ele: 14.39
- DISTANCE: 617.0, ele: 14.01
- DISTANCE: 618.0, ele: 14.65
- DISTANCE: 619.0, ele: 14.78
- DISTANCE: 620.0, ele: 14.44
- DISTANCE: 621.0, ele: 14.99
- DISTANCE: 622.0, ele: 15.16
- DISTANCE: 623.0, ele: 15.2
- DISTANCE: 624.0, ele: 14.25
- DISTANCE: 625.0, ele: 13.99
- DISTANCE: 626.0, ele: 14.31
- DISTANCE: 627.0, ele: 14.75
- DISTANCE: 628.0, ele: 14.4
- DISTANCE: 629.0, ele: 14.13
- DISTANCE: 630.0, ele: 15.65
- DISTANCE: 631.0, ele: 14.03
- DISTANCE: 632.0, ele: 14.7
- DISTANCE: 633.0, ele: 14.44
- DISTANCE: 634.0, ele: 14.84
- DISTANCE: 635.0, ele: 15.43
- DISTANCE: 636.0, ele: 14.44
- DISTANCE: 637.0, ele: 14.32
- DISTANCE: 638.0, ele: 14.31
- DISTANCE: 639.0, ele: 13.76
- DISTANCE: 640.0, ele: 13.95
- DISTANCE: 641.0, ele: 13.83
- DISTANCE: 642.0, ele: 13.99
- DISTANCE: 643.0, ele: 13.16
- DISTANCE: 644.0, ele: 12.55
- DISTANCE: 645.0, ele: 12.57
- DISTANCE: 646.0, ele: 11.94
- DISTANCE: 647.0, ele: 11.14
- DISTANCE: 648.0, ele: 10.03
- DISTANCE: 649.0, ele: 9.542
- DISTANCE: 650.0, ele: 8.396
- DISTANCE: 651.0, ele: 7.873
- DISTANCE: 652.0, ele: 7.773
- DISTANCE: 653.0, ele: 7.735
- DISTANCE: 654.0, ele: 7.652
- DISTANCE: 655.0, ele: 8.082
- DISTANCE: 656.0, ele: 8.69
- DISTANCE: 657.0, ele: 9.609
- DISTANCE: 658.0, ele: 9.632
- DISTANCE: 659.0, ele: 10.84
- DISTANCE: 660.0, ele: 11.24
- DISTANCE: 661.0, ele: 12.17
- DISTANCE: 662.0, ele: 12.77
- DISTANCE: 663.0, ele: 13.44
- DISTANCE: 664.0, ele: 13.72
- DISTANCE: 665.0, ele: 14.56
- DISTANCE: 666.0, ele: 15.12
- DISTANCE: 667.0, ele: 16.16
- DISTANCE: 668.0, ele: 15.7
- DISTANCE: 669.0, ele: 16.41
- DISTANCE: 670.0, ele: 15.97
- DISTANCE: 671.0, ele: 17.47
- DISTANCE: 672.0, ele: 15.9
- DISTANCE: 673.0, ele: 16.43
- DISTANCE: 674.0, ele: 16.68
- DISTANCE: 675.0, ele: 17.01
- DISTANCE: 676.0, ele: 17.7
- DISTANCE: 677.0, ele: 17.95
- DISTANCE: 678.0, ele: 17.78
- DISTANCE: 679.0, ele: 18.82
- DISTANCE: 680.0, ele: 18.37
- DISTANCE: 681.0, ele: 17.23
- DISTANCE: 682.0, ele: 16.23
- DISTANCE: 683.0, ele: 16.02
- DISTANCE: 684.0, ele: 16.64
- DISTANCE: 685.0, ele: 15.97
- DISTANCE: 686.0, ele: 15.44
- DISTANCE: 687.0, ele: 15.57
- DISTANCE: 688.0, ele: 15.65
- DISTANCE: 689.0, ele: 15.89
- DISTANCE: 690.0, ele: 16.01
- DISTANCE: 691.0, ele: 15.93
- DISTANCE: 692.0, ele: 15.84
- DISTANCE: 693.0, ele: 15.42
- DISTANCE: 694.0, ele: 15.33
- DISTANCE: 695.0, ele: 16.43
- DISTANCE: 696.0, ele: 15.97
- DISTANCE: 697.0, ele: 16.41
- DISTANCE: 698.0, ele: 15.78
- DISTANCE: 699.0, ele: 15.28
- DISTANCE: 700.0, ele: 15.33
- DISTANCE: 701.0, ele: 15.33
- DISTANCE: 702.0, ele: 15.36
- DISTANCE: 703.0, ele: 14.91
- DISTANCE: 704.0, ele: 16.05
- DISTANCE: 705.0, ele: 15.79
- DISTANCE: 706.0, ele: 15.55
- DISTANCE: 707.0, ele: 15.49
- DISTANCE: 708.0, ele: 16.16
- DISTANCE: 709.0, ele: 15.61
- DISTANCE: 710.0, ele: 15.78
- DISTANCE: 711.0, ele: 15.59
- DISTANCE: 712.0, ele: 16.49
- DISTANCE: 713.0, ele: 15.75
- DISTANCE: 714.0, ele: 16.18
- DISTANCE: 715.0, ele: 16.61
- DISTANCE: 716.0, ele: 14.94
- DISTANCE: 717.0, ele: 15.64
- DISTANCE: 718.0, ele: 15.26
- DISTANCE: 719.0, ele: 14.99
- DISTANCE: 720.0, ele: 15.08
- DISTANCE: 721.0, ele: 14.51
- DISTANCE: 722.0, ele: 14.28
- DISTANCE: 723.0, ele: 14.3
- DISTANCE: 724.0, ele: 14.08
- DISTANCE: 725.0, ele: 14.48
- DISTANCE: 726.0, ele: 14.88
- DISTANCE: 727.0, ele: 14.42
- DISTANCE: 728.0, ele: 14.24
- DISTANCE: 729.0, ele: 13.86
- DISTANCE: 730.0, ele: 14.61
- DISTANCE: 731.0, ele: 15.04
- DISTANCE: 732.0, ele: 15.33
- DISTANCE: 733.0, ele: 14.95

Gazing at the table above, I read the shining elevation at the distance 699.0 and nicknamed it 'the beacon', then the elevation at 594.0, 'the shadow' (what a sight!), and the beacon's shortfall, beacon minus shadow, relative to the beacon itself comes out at 0.12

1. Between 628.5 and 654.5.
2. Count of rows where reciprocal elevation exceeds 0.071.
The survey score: 17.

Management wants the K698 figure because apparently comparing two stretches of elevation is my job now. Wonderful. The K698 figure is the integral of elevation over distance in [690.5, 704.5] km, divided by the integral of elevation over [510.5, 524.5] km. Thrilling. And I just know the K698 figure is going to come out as 0.90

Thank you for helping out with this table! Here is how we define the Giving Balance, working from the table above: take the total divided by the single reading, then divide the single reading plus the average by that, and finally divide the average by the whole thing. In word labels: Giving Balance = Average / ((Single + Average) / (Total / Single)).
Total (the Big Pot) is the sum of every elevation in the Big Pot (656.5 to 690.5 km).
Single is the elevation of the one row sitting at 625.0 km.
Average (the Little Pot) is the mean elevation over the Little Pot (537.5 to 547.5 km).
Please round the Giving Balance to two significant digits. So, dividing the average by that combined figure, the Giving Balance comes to 22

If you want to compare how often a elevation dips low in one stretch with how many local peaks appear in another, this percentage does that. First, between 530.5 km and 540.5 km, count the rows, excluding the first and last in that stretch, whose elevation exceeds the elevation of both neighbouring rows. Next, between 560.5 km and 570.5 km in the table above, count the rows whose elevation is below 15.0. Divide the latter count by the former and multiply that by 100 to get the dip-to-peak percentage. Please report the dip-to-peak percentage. 0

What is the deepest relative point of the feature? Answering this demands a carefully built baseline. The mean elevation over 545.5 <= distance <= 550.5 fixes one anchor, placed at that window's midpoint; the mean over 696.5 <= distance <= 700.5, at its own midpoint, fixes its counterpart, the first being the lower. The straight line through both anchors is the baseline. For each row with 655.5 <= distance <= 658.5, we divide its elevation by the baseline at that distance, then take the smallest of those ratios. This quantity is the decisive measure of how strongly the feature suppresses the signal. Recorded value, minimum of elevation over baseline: 0.53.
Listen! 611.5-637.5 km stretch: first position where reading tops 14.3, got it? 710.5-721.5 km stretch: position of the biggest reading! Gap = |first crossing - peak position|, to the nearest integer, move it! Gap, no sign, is 99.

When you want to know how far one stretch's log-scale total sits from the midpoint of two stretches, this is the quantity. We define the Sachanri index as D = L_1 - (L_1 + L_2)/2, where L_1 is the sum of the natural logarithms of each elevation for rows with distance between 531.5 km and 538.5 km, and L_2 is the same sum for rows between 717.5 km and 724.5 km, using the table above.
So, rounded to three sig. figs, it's 1.14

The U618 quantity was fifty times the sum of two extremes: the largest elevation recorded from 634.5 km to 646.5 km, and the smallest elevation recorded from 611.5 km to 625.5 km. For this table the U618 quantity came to 1438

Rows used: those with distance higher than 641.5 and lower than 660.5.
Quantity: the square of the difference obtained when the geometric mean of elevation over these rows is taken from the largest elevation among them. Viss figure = 16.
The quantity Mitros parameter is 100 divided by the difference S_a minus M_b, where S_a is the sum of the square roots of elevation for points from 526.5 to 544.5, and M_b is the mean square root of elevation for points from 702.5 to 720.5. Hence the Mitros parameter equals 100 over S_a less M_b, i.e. 1.31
